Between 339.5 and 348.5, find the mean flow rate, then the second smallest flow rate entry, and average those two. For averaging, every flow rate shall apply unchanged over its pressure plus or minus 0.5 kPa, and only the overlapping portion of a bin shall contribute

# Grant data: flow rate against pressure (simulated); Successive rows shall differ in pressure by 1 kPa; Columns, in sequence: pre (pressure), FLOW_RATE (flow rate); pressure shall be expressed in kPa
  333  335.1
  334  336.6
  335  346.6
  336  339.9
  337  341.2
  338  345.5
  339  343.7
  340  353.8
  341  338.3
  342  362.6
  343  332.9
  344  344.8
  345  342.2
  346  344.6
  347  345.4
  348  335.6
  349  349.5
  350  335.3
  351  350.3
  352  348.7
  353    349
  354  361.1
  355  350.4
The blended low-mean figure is 340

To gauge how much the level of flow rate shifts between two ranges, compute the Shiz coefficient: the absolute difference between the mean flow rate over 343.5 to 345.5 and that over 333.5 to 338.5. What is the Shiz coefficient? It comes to 1.5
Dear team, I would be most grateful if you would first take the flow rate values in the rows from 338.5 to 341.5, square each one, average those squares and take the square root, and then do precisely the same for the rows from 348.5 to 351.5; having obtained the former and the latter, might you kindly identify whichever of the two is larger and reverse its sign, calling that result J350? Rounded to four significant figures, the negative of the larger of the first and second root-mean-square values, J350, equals -345.3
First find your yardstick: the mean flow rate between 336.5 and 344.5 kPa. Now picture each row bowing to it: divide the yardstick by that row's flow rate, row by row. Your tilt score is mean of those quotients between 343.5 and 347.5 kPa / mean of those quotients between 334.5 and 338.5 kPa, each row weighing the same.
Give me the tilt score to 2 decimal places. 1.00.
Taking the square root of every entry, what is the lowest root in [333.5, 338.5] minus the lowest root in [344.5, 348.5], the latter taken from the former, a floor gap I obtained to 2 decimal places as 0.03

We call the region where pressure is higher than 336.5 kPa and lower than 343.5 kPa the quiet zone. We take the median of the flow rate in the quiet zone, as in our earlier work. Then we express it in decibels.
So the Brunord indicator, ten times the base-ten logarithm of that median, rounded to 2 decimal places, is 25.36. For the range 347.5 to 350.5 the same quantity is 25.26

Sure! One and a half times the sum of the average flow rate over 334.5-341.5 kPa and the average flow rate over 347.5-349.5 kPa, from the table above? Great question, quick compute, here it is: 1030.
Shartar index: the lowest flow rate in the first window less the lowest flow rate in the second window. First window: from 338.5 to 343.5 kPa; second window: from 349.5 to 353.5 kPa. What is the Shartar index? -2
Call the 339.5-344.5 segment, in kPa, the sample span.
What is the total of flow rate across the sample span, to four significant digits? 1732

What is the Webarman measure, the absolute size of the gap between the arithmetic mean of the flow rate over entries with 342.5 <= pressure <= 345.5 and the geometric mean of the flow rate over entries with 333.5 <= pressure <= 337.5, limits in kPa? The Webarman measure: 1.1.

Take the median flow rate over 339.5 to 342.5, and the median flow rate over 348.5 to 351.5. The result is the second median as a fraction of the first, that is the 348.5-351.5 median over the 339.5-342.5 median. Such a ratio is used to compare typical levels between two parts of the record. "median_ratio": 0.99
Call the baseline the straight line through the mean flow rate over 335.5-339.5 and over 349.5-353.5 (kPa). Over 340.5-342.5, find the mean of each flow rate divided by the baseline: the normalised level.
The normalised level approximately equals 1.02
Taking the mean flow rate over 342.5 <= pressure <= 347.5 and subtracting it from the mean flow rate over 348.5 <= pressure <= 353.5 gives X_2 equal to 5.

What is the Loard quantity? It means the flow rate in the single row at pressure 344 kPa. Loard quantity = 344.8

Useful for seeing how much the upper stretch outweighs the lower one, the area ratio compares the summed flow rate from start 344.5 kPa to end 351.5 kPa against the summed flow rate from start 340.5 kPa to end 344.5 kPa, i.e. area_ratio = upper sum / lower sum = 1.7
